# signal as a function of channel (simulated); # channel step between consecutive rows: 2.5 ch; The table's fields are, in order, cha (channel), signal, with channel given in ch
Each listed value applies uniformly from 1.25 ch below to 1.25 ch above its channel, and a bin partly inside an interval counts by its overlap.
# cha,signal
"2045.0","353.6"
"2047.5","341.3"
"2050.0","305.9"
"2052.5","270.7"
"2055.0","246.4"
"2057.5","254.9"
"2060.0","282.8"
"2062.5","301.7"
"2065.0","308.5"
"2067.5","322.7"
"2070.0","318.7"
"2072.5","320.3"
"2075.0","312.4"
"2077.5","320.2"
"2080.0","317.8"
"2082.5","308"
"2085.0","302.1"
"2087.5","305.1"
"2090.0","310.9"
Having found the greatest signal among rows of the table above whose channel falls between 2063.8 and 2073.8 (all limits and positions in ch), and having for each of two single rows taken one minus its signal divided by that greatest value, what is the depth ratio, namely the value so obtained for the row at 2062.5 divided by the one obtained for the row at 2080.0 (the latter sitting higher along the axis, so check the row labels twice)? 4.3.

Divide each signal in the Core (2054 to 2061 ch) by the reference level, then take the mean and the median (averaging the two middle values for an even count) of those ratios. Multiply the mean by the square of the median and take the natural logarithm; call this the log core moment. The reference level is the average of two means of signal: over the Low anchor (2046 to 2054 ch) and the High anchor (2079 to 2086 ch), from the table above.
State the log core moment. -0.54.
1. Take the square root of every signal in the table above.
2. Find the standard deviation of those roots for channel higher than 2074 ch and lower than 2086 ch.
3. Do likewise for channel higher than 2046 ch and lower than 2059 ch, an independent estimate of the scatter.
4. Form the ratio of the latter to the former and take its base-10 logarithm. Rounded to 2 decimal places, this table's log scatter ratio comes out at 0.74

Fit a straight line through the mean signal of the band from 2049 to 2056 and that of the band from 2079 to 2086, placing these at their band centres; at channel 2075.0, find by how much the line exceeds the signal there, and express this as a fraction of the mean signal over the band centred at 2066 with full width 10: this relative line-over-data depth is -0.038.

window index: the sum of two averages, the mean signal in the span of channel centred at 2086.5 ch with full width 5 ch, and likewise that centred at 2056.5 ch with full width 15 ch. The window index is 581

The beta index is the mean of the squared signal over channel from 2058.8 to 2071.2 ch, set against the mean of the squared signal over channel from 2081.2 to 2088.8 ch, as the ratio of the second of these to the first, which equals 0.99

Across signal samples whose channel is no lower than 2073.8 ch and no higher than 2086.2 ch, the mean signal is 312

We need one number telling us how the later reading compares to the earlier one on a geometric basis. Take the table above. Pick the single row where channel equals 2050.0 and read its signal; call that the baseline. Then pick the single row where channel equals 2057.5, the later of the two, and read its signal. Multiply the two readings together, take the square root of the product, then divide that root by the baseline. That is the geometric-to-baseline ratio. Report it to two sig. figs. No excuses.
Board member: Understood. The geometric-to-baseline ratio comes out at 0.91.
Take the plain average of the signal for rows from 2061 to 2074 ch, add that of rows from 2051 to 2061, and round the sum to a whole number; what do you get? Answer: 578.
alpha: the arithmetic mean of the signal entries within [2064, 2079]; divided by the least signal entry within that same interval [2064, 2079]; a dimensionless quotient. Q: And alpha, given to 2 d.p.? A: 1.03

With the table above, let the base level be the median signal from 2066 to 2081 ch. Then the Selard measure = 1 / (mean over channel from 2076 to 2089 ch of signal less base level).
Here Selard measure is -0.11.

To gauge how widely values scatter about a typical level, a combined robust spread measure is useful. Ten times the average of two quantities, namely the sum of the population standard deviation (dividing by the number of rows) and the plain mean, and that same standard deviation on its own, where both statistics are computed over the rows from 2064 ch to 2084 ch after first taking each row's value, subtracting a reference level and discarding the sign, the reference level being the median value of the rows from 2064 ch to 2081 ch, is 62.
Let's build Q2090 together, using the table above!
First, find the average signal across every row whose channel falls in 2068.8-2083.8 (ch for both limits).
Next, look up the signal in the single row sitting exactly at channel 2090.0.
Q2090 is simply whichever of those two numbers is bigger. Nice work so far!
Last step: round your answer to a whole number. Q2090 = 316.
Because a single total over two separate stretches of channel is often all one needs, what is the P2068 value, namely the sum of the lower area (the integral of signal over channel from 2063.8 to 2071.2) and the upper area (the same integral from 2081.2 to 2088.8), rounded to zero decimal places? 4663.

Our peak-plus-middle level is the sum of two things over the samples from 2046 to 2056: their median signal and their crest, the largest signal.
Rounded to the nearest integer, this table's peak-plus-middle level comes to 630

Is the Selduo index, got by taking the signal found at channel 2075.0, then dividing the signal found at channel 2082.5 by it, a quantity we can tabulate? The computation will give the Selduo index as 0.99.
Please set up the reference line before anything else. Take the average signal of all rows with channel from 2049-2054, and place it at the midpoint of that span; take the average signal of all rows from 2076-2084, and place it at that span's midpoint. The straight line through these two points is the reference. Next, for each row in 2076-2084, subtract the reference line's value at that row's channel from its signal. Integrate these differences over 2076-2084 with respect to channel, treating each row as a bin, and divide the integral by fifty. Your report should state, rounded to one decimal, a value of 0.0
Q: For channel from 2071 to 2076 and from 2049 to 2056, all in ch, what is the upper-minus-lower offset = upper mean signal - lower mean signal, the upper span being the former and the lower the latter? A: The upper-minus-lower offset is 42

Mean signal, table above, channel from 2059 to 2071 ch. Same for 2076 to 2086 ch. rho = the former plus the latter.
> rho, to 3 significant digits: 619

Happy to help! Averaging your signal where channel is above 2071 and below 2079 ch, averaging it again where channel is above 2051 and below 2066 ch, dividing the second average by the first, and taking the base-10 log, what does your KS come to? -0.059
